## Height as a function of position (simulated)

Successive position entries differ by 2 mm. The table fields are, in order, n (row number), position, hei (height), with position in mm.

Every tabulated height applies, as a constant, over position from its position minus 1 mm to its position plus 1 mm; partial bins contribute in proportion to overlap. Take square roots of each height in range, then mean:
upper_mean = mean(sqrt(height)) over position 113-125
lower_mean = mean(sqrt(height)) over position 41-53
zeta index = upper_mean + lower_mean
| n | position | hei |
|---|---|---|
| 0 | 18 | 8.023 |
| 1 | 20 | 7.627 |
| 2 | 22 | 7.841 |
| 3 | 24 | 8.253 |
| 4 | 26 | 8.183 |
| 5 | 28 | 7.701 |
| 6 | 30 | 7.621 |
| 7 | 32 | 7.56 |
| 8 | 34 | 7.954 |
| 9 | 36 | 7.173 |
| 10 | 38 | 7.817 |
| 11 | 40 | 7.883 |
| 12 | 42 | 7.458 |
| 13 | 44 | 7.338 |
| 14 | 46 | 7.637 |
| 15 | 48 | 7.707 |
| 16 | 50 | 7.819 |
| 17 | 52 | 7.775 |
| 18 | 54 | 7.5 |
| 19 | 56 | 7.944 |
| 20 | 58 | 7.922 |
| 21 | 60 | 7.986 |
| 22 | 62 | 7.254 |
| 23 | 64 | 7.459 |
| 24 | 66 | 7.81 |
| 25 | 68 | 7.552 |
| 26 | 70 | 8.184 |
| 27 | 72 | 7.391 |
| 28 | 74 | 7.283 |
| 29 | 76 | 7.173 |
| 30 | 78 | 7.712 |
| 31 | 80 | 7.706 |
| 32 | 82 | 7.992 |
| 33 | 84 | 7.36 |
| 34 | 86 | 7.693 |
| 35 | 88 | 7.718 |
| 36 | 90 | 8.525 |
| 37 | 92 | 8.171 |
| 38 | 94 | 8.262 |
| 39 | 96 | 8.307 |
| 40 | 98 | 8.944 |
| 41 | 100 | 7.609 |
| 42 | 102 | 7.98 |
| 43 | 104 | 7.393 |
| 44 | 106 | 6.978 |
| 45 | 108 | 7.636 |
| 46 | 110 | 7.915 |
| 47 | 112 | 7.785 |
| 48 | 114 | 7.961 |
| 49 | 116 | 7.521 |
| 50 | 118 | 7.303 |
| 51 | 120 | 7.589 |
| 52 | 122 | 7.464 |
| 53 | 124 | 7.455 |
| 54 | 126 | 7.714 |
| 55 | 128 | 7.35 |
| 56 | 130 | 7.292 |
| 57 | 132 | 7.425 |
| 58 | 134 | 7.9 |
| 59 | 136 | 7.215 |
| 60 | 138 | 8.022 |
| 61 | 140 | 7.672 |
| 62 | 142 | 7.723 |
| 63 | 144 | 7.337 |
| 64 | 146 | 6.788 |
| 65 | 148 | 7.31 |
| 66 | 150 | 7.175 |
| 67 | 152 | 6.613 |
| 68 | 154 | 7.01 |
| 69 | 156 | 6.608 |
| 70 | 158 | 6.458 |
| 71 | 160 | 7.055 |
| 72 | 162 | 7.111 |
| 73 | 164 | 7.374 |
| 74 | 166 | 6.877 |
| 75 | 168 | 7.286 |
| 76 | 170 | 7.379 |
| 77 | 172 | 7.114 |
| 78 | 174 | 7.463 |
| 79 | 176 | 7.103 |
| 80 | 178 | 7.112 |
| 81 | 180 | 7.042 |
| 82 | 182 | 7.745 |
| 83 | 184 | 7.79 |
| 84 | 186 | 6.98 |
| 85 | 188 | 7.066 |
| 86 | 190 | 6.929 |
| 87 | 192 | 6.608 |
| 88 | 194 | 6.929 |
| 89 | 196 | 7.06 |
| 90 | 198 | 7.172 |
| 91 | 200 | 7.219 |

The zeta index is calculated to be 5.51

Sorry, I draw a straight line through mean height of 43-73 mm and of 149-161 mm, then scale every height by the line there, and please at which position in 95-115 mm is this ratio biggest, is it 98 mm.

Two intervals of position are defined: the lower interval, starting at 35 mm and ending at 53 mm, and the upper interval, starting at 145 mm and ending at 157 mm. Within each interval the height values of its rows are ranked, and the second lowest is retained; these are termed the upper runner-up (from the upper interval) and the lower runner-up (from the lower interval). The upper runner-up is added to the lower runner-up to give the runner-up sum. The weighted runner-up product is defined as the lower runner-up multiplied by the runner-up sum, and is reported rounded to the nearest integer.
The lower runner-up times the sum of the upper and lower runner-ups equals 102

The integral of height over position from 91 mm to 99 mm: 67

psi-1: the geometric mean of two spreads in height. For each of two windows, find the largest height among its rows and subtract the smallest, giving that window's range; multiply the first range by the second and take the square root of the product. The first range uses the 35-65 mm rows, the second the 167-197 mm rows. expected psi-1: 1.0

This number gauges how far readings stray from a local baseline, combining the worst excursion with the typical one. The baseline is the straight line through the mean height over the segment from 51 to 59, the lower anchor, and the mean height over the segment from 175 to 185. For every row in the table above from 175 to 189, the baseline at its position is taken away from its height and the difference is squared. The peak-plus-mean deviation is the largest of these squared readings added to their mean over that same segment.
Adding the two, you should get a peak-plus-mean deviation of 0.3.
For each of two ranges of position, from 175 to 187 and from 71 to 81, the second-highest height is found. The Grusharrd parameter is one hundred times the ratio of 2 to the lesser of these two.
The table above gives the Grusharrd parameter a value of 26.0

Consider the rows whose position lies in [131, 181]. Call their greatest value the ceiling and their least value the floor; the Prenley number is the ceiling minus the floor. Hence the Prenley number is 1.56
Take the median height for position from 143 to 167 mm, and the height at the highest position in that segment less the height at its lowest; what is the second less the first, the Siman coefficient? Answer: -7.49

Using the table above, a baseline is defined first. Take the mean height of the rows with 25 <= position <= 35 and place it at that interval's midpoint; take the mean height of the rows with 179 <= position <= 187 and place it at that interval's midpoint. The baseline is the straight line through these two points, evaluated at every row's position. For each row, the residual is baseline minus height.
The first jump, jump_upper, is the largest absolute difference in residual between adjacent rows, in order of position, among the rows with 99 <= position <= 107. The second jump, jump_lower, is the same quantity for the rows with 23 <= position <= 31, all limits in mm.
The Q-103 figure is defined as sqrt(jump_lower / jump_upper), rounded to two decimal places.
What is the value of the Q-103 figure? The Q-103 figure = 0.91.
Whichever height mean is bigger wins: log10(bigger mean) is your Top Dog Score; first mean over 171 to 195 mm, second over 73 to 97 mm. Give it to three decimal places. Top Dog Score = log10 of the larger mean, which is 0.893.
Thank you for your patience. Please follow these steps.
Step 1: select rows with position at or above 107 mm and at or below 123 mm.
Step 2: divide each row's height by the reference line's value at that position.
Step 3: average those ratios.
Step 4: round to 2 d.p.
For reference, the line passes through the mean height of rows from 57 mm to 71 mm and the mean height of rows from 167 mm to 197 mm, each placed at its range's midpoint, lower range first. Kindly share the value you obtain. 1.02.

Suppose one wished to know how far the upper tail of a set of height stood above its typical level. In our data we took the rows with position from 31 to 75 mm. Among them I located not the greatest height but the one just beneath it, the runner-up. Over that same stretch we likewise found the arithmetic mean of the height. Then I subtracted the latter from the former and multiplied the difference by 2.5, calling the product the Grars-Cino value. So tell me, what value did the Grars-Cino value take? 0.83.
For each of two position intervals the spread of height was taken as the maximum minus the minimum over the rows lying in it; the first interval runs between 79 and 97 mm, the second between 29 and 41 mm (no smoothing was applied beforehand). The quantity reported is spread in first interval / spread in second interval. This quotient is 1.5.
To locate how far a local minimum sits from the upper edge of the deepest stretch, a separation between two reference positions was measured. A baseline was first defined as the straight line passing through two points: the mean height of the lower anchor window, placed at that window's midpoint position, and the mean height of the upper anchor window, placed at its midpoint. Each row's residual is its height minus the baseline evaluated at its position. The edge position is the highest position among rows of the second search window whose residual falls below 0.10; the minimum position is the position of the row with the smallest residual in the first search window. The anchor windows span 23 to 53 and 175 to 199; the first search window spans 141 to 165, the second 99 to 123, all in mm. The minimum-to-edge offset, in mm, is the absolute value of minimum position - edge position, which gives 36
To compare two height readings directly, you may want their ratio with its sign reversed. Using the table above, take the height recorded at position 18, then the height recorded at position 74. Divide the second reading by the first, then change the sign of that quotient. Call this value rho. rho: -0.91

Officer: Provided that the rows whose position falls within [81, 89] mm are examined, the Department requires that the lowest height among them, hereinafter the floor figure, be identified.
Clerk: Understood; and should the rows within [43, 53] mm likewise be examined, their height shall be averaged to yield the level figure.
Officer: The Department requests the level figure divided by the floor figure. 1.04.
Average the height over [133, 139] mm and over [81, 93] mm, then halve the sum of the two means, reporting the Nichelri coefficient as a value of 7.81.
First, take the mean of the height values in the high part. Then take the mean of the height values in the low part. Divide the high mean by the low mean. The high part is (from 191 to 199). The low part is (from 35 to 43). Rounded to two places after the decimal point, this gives 0.92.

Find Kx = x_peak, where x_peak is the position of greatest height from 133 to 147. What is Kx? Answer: 138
